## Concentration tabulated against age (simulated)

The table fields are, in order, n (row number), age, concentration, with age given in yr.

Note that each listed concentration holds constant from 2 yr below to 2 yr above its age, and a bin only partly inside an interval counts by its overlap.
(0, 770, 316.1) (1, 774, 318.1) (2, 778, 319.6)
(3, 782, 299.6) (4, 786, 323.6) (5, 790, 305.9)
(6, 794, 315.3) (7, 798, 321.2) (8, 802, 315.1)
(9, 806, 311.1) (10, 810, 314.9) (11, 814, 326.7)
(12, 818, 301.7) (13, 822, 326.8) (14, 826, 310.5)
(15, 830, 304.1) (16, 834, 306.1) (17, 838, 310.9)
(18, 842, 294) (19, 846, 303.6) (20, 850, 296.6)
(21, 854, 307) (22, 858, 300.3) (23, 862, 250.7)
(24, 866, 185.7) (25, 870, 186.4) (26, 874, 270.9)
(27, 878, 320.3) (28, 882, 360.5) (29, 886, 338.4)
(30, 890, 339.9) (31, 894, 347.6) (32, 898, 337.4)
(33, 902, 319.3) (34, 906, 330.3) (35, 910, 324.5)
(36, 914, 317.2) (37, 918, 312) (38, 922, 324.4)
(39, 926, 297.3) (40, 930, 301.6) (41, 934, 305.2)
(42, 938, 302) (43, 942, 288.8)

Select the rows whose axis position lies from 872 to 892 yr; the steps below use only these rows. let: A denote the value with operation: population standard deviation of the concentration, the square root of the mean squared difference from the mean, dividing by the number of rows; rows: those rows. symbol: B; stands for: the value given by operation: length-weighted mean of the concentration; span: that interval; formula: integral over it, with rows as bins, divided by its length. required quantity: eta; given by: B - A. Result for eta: 296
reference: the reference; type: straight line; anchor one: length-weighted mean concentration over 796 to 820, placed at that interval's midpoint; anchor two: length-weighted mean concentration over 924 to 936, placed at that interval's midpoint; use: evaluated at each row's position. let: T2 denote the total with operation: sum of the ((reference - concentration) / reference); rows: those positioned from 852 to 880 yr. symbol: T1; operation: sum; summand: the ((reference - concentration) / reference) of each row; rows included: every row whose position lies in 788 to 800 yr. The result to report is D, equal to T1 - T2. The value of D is -1.1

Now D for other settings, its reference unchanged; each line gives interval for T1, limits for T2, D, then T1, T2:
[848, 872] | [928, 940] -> 1.1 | 1.07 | -0.02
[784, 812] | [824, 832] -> 0.0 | 0.02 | 0.04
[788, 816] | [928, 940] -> 0.0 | 0.00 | -0.02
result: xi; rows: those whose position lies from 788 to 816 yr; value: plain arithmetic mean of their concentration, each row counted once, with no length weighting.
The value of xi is 316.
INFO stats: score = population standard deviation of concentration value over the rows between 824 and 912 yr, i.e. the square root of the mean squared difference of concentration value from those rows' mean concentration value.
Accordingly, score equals 44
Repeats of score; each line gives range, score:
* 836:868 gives 40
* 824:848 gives 6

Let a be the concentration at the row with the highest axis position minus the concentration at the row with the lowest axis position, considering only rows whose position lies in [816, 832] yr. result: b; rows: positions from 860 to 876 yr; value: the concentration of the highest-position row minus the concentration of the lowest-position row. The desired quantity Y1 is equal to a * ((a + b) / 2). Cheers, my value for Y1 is 27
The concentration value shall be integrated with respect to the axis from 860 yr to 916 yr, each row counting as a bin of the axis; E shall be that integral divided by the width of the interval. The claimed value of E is 302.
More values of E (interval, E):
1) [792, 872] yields 294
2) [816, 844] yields 308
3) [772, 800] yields 315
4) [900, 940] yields 313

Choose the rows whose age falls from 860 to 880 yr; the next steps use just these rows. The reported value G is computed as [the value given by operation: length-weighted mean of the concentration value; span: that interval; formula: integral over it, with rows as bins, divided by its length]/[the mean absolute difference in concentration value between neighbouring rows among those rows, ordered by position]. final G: 5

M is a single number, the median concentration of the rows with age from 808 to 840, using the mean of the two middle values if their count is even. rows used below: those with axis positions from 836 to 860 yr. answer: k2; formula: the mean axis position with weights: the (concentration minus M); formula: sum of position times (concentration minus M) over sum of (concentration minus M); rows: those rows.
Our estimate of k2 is 848.8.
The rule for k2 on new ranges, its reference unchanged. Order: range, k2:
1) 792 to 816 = 805.7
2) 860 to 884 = 864.8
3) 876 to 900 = 888.5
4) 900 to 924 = 910.8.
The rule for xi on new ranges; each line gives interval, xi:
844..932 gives 303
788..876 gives 294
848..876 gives 257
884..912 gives 334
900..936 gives 315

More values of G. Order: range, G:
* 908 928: 24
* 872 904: 15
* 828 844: 38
